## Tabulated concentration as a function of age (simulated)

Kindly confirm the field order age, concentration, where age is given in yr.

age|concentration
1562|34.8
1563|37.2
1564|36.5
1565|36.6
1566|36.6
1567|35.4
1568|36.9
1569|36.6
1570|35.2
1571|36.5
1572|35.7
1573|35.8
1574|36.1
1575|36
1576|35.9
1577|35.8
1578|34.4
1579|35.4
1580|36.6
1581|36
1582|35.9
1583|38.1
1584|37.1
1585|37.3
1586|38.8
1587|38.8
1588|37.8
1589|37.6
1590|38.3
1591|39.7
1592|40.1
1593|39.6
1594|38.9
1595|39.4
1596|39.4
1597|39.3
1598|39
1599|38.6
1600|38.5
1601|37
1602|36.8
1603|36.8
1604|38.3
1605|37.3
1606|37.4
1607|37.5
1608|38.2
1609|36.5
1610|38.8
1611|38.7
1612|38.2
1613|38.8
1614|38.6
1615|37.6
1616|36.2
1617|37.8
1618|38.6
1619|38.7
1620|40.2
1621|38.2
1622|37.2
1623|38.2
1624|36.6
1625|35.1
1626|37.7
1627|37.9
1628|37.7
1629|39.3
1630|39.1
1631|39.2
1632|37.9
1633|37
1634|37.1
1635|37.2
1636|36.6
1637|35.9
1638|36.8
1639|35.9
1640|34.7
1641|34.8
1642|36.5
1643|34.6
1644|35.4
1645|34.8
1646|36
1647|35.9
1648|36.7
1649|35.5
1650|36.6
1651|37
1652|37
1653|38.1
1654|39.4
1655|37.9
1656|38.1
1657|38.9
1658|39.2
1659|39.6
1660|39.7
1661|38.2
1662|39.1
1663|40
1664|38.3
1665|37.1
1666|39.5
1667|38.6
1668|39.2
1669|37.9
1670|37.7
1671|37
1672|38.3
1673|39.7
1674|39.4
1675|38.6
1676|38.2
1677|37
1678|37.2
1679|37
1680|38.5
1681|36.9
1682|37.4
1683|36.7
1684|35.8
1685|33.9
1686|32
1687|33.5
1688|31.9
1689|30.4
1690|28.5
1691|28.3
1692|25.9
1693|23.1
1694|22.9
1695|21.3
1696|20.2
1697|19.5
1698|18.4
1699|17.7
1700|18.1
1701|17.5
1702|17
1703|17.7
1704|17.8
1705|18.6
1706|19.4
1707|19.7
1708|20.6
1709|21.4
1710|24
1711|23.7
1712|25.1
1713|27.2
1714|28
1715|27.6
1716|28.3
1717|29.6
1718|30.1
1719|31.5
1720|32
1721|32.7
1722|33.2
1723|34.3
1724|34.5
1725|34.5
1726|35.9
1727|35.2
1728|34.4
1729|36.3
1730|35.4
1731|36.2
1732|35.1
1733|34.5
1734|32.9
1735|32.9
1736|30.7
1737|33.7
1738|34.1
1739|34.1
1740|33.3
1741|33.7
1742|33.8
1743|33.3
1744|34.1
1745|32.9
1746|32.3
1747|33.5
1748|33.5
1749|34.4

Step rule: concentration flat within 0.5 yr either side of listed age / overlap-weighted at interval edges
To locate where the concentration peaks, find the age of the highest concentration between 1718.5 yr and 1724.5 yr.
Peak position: 1724 yr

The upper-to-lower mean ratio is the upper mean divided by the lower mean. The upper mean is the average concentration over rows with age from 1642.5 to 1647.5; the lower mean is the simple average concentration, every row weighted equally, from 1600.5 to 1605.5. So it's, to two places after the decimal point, 0.95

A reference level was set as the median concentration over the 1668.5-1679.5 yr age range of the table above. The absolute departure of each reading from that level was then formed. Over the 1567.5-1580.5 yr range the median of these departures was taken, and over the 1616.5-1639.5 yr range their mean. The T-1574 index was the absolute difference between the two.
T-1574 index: 1.0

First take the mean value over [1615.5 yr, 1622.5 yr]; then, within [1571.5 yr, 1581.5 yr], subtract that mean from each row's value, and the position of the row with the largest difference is 1580 yr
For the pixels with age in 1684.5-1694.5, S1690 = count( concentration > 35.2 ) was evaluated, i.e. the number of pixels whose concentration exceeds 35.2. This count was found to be 0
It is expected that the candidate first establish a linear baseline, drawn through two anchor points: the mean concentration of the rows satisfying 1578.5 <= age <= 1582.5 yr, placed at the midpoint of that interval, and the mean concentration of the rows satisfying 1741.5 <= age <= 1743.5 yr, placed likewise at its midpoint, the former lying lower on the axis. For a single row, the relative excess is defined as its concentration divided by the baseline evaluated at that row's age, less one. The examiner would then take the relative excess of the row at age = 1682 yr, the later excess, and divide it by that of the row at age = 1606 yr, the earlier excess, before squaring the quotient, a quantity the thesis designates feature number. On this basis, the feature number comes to 2.8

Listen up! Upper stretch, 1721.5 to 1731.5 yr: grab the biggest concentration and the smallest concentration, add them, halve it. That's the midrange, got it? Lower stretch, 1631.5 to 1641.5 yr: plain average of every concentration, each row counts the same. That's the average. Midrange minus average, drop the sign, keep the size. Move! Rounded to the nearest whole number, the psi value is 2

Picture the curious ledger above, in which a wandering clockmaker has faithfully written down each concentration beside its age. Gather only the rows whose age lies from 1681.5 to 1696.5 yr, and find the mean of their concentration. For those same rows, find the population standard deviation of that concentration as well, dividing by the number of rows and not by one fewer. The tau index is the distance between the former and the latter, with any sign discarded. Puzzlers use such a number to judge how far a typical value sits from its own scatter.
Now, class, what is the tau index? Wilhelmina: 23.9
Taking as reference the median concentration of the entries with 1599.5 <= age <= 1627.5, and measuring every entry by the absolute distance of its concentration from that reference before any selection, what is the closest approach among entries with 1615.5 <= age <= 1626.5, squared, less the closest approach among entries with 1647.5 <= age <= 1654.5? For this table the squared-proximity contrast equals -0.25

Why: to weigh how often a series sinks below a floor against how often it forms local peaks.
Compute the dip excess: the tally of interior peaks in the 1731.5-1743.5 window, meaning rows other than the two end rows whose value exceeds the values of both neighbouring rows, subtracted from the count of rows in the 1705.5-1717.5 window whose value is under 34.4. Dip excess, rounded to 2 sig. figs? 11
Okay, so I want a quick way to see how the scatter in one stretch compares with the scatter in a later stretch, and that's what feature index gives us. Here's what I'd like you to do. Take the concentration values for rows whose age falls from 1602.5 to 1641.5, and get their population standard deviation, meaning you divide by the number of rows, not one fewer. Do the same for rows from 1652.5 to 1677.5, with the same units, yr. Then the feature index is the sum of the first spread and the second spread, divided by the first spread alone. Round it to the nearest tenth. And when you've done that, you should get 1.7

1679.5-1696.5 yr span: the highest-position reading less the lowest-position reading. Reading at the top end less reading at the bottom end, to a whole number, -18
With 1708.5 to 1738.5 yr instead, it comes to 13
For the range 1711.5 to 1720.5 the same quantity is 7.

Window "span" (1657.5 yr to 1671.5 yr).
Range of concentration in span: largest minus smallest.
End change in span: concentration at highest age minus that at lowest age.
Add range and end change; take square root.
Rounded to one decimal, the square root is 0.9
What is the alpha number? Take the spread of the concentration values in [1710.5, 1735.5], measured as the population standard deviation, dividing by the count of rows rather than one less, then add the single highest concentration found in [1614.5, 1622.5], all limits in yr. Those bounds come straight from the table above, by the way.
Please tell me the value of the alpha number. 44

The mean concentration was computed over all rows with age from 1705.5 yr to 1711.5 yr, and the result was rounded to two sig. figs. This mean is 21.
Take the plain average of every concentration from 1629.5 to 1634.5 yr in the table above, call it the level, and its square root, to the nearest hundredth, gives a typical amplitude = 6.17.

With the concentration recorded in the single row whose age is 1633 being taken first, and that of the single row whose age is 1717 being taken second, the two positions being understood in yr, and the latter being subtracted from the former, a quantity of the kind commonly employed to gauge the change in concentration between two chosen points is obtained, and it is 7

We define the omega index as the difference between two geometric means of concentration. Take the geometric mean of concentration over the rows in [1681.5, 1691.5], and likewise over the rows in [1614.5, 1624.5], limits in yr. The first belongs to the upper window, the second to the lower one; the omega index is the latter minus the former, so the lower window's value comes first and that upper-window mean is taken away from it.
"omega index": 5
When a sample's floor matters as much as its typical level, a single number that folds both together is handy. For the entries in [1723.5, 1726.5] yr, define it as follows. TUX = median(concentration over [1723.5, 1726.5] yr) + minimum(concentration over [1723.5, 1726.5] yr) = 69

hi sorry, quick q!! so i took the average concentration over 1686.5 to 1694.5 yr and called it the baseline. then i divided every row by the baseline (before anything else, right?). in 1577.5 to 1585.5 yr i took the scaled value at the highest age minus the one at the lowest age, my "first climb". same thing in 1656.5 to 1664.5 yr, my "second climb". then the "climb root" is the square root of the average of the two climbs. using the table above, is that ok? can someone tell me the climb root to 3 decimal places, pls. 0.202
